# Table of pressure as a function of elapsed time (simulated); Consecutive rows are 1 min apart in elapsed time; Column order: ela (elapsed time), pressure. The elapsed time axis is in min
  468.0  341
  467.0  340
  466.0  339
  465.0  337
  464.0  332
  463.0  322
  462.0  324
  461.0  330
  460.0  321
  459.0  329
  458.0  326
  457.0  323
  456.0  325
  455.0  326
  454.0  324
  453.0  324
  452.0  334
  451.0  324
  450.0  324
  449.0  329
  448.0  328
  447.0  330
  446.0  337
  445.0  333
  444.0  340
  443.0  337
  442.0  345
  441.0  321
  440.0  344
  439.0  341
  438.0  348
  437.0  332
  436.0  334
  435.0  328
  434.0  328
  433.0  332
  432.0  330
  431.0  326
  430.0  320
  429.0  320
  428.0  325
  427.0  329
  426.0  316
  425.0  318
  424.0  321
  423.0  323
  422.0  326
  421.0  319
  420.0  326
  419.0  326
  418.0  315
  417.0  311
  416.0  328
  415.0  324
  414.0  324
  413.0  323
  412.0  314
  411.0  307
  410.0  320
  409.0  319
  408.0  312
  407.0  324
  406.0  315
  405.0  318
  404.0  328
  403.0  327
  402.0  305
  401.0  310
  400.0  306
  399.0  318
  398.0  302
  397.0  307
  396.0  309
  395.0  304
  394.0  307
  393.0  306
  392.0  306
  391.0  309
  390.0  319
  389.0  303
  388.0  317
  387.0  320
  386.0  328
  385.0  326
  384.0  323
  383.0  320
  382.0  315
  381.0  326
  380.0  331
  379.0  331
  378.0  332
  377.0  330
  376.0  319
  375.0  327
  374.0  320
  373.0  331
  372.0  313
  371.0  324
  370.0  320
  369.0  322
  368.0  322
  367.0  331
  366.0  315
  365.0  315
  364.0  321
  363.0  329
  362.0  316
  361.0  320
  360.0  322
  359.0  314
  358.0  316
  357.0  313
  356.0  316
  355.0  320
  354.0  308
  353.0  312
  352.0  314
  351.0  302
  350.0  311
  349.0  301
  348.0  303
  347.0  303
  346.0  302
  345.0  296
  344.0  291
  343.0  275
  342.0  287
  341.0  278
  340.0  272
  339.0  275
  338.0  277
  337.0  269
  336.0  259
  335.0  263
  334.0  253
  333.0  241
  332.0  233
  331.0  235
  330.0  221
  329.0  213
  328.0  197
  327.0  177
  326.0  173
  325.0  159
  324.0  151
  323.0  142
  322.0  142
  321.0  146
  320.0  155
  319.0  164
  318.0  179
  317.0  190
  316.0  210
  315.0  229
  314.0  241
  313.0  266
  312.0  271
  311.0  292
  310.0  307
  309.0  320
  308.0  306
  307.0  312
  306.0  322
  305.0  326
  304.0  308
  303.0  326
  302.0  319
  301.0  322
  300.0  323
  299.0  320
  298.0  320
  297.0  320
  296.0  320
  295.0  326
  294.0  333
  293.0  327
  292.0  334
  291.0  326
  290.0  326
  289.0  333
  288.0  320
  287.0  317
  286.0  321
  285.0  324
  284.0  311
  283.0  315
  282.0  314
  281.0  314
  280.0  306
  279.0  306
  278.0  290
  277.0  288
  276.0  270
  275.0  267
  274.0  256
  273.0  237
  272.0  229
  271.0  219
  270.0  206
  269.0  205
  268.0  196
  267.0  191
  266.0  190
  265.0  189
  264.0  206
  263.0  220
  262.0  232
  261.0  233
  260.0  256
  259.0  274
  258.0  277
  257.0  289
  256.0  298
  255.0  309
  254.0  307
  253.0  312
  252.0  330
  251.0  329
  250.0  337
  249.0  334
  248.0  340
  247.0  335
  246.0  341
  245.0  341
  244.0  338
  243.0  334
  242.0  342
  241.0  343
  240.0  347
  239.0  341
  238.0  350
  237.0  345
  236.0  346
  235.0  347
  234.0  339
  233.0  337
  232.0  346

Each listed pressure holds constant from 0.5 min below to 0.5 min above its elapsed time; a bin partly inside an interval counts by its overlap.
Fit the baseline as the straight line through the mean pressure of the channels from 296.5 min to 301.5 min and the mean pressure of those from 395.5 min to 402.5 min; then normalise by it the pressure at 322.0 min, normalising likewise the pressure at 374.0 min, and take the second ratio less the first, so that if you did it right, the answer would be 0.58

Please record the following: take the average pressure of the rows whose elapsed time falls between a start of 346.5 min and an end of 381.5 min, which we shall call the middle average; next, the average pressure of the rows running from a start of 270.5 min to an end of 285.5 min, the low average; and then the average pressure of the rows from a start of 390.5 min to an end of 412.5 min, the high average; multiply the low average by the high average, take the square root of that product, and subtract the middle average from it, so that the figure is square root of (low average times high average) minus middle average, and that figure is -21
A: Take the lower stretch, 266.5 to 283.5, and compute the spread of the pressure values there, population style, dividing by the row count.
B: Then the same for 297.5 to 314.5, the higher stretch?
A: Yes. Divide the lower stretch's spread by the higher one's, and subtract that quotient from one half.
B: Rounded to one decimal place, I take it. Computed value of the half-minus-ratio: -1.3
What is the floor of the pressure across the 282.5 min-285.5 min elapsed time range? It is 311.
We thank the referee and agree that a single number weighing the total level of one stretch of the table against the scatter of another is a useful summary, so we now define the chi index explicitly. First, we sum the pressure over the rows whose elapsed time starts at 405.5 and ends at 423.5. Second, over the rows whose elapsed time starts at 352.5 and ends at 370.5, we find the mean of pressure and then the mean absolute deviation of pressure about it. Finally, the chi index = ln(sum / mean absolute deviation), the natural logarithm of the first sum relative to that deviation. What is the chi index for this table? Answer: 7.1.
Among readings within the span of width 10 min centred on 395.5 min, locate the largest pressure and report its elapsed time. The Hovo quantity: 399.0 min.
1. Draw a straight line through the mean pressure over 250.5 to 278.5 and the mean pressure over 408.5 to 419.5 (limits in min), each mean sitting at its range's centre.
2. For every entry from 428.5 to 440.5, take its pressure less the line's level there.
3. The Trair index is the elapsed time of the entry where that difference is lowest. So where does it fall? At 430.0 min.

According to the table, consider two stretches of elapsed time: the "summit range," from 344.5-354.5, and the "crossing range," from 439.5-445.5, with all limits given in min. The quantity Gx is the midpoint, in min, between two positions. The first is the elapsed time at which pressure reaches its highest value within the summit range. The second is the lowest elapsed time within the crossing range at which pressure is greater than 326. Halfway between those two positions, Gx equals 396.0 min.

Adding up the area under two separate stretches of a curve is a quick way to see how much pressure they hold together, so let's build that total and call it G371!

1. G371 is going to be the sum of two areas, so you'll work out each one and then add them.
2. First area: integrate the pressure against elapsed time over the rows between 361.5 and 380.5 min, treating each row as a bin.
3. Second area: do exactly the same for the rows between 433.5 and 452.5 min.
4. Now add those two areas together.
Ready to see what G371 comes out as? 12486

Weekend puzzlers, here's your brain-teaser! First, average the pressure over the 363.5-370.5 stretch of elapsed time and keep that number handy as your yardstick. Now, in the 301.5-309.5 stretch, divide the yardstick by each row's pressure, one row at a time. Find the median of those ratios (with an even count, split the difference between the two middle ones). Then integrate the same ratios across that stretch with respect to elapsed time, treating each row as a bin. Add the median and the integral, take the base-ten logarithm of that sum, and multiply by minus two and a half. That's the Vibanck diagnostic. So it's -2.40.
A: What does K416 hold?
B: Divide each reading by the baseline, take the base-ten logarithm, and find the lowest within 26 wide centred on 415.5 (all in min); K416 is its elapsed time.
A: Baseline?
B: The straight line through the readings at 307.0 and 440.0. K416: 411.0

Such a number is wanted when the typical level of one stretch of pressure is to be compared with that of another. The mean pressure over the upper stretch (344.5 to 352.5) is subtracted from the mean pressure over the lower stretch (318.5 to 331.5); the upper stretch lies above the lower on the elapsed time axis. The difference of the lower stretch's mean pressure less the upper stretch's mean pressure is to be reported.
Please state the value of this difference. -129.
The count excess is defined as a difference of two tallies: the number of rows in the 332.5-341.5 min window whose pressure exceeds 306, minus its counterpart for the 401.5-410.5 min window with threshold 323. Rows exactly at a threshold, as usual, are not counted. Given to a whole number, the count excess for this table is -3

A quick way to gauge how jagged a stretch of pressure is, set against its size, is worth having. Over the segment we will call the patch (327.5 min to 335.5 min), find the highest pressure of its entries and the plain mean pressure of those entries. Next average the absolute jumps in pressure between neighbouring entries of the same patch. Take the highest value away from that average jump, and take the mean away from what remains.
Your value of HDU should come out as -485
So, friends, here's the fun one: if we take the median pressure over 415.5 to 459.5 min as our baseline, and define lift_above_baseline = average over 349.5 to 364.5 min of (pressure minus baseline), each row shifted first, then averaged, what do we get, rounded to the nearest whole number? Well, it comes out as -10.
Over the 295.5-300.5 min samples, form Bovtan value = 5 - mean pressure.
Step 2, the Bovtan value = -316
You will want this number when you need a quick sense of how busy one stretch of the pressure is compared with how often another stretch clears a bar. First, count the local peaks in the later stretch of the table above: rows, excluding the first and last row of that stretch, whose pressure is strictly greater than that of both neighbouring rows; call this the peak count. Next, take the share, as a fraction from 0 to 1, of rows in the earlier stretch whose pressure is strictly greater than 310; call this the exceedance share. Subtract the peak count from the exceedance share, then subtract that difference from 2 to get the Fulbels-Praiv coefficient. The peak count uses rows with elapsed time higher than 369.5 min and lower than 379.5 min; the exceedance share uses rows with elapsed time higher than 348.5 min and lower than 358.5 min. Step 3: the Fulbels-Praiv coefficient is 5.3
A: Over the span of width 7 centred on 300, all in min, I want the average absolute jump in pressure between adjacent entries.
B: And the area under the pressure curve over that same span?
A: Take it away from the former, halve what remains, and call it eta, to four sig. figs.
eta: -1124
